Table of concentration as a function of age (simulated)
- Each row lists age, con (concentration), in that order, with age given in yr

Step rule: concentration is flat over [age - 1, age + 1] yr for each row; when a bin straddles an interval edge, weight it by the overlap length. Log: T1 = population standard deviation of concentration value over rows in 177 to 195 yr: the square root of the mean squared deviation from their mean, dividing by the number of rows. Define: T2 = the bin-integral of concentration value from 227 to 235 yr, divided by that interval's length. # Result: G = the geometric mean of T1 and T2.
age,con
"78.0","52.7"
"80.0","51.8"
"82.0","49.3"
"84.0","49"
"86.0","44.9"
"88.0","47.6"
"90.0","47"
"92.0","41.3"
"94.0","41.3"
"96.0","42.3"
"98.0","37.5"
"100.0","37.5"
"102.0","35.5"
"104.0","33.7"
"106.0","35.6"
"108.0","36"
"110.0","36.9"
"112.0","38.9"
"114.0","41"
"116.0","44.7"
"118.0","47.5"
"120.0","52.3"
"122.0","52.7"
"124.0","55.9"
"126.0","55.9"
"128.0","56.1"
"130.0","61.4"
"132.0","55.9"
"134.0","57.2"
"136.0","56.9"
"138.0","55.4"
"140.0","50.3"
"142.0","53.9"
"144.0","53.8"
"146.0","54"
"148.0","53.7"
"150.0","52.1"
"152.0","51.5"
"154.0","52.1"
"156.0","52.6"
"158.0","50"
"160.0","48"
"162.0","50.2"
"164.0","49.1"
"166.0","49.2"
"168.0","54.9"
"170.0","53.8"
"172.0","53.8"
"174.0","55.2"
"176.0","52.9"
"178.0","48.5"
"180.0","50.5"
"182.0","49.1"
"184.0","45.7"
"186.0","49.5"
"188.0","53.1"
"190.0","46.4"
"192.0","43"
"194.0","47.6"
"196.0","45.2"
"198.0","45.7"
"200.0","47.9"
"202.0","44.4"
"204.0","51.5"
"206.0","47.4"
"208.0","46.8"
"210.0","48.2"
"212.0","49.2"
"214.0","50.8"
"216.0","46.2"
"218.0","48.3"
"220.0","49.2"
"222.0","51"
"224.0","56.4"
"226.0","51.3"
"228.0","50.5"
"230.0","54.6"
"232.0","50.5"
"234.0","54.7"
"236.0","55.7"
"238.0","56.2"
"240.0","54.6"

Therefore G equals 12.1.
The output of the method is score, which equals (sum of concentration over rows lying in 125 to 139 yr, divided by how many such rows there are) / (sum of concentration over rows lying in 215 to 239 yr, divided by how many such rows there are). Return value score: 1.09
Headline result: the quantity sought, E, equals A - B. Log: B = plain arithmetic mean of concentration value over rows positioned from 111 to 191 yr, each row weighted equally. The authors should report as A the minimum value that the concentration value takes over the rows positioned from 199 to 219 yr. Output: -7.2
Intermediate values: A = 44.4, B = 51.6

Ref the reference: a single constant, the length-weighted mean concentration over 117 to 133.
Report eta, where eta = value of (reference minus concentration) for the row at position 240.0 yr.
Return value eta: 0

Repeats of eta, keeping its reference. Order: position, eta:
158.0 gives 5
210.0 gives 7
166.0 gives 6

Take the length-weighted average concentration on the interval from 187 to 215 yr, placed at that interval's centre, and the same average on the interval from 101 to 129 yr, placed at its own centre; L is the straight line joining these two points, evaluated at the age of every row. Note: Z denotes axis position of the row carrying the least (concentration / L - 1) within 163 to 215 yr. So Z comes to 192.0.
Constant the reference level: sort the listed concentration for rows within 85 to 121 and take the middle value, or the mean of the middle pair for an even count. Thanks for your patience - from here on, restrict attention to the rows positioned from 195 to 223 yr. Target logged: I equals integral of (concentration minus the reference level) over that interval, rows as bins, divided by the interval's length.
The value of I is 6.8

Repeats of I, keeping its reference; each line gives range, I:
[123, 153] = 13.8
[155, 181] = 10.3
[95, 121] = -1.2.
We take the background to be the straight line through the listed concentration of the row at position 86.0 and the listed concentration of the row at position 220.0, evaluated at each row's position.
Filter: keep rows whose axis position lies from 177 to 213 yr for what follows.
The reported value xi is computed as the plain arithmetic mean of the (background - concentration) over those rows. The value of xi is 0.6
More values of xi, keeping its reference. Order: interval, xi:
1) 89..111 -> 6.7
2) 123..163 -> -7.1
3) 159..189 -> -3.2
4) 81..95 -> -0.8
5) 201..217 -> 0.8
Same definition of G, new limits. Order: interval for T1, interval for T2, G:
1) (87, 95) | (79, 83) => 12.3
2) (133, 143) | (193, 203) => 10.8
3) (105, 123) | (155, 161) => 17.9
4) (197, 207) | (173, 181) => 11.2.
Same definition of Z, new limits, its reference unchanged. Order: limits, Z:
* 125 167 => 160.0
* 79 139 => 104.0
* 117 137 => 118.0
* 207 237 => 216.0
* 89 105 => 104.0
